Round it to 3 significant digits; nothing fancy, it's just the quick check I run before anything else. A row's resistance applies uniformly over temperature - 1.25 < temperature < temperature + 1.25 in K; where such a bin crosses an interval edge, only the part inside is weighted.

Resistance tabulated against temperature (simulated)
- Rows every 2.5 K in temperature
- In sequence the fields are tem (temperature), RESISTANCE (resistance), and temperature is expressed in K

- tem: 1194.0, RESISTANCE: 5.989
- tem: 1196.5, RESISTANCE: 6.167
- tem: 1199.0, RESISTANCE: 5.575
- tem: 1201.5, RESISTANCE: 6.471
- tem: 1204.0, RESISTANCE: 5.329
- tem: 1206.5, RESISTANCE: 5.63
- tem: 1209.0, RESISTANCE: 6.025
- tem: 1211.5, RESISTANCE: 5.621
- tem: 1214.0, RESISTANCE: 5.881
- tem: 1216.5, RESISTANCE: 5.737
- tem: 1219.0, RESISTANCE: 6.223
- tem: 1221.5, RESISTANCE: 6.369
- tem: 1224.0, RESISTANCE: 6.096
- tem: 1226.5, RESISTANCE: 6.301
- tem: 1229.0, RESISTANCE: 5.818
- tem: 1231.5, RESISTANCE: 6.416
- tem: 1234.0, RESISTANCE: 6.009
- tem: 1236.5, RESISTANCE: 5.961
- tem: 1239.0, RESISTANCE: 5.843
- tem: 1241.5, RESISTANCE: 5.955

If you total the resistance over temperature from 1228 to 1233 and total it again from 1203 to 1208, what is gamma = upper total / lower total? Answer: 1.12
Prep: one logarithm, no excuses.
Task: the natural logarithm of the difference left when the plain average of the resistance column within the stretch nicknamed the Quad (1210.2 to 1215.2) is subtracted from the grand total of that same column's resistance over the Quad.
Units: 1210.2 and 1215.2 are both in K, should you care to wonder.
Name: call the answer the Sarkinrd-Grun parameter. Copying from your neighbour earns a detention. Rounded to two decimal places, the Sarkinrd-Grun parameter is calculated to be 1.75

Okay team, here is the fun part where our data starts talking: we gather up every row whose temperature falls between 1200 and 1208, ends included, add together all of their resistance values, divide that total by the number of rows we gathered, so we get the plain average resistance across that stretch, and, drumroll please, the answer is 5.81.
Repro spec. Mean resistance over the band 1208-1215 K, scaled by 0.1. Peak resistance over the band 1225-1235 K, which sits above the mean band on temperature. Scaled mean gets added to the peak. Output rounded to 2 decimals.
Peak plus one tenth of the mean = 7.00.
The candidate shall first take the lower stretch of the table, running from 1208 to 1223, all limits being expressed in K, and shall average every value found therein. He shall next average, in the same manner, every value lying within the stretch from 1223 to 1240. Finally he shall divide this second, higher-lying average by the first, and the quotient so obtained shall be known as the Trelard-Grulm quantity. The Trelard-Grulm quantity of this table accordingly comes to 1.015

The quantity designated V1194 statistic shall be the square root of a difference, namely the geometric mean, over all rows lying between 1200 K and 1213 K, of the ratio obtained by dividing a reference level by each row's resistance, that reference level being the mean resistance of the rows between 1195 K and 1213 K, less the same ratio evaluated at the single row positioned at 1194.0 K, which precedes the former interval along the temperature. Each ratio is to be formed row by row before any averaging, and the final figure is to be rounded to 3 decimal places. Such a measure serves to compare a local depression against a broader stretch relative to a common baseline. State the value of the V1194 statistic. 0.177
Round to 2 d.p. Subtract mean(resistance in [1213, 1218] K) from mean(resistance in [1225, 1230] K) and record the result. 0.25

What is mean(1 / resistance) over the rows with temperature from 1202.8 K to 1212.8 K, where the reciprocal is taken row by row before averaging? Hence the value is 0.177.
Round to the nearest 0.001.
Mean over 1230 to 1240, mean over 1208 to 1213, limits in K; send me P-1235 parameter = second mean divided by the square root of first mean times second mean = 0.980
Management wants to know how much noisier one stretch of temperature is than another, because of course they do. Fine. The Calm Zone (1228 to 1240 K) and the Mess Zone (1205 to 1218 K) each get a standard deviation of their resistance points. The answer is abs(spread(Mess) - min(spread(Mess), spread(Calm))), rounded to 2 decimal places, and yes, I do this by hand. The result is 0.00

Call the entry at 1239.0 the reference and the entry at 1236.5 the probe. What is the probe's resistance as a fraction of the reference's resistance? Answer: 1.02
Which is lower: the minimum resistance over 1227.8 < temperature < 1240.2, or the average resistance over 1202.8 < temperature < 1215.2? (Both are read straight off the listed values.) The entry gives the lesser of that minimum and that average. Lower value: 5.70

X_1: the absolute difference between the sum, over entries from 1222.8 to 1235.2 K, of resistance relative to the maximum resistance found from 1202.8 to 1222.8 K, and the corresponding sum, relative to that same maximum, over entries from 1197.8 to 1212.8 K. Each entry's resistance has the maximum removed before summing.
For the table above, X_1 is 2.4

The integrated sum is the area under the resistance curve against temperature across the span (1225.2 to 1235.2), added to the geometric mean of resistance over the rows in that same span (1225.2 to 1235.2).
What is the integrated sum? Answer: 67.5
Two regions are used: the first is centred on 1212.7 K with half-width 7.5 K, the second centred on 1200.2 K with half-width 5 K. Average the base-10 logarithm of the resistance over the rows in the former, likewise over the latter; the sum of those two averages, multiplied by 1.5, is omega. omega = 2.30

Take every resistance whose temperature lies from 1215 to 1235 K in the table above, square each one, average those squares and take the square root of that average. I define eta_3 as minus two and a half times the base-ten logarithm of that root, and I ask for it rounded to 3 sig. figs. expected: -1.97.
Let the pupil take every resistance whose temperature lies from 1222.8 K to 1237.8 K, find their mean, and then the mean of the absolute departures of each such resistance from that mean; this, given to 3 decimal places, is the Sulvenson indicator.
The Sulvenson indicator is 0.172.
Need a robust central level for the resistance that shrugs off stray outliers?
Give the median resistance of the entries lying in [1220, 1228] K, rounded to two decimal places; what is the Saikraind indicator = 6.30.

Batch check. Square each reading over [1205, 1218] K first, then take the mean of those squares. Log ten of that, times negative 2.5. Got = -3.81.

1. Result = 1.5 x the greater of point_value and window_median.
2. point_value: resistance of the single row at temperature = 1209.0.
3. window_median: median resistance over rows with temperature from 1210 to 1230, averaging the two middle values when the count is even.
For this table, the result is 9.04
